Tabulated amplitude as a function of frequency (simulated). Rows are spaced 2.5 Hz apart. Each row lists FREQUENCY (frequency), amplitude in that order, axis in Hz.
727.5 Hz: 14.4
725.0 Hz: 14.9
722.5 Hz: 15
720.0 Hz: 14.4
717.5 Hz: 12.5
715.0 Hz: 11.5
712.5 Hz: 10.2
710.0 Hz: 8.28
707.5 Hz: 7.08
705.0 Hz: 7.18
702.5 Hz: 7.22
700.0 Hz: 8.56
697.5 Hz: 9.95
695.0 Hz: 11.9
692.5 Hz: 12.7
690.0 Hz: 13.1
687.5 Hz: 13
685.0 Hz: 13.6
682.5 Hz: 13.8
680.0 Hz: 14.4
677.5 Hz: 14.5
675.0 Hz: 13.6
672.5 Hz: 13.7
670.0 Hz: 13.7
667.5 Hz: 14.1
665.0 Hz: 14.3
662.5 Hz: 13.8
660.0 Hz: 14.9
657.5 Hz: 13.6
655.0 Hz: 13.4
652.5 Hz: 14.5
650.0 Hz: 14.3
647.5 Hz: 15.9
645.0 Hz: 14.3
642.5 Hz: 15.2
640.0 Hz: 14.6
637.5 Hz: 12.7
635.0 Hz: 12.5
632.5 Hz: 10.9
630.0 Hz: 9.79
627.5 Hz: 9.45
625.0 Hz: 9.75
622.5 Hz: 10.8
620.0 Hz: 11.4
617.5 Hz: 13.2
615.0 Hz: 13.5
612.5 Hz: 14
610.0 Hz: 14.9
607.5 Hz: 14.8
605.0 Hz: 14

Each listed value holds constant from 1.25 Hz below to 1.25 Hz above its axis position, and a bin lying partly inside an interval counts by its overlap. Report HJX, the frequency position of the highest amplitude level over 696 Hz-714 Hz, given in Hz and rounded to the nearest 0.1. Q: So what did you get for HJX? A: 712.5 Hz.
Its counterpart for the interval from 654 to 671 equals 660.0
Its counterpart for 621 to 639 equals 637.5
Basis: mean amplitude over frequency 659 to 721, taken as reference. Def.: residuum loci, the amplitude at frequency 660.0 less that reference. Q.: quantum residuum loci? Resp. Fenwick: 2.8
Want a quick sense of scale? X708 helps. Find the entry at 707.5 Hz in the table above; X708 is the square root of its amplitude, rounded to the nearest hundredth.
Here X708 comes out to 2.66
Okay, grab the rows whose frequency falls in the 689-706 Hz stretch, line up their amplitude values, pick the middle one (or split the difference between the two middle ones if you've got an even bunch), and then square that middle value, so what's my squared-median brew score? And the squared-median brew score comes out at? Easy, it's 99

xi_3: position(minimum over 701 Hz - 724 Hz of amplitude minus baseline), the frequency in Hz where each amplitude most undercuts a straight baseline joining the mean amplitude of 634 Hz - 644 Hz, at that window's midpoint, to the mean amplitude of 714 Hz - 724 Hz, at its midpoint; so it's 707.5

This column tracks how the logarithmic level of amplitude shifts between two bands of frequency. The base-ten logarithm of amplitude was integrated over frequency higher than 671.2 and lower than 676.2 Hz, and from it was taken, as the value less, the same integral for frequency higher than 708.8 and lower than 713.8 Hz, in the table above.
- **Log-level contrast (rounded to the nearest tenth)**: 0.9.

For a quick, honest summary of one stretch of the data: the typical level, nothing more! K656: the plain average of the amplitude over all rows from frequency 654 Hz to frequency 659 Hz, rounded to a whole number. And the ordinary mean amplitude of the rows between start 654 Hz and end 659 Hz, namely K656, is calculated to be 14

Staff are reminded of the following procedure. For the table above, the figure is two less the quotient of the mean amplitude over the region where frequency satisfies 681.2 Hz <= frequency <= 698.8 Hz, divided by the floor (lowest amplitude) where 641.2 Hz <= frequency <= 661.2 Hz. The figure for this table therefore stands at 1.06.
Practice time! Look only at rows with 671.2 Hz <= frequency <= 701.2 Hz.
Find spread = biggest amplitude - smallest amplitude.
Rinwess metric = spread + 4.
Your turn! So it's 9.9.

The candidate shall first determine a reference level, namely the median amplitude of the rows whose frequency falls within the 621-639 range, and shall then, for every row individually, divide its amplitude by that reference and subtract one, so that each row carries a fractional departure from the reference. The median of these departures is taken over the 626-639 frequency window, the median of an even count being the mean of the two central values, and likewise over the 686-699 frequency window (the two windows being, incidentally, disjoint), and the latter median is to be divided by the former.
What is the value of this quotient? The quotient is 19.0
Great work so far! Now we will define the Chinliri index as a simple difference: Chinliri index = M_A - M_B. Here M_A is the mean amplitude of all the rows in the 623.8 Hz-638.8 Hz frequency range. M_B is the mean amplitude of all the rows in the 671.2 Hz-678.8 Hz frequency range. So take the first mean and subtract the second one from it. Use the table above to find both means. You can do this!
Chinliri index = -3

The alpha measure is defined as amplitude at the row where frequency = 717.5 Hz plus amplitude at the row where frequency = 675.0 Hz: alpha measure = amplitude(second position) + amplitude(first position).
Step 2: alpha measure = 26.1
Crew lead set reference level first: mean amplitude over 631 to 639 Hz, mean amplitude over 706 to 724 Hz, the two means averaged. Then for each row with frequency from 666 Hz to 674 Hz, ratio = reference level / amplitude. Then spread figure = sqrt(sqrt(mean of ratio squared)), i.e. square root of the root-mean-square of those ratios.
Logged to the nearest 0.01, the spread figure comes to 0.92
